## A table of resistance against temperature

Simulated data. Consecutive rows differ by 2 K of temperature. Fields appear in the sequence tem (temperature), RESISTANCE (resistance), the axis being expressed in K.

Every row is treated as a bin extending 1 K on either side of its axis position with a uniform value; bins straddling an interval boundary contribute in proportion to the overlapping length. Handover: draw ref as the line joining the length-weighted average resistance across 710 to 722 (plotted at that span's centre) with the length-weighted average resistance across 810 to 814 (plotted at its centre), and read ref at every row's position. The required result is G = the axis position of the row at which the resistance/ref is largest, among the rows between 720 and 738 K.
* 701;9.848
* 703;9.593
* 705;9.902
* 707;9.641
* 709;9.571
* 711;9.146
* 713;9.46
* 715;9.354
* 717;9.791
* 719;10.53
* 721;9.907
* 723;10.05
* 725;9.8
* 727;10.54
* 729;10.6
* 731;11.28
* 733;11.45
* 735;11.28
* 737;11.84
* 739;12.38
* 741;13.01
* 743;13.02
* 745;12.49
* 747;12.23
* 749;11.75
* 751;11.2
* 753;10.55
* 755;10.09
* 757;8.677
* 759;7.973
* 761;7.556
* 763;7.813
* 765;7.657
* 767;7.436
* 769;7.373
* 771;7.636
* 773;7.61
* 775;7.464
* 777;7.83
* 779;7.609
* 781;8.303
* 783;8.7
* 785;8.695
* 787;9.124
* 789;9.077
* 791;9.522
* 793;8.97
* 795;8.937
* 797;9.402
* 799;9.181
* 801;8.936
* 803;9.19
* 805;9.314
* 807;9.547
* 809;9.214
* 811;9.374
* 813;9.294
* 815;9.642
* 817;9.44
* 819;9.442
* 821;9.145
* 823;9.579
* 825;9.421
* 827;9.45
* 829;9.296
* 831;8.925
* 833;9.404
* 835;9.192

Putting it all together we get 737 K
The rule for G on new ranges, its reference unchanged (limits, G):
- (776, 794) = 791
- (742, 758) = 743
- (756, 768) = 757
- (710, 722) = 719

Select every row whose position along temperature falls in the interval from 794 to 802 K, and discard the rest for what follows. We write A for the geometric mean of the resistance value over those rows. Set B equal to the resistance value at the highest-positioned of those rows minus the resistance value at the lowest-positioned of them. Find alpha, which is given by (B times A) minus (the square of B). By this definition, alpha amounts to 0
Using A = 9.1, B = 0.0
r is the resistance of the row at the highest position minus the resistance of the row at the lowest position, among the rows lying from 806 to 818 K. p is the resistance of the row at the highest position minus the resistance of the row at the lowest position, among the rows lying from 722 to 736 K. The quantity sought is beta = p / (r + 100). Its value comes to 0.012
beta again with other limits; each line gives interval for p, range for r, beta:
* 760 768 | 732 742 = -0.001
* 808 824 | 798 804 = 0.004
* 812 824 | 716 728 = 0.003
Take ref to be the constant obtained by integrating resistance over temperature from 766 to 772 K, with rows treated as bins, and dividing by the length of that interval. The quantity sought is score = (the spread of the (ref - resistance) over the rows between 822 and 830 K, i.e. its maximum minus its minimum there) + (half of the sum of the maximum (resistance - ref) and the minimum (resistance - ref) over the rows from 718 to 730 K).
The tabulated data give 3.0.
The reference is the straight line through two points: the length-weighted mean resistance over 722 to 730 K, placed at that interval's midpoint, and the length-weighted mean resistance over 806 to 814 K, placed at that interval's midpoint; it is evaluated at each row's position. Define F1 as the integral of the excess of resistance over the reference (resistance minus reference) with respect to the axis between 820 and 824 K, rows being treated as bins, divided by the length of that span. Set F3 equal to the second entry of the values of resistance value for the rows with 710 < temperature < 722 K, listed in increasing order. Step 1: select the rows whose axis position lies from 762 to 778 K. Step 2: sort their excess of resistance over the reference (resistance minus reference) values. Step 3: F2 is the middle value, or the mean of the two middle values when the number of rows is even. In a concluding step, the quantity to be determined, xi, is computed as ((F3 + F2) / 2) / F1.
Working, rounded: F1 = 0.1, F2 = -2.2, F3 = 9.354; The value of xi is 27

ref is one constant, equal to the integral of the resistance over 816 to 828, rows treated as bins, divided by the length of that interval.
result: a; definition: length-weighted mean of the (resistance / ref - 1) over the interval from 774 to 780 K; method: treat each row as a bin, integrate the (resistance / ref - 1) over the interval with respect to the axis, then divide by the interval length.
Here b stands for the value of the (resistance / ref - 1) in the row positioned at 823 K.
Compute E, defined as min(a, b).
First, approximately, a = -0.19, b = 0.018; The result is -0.19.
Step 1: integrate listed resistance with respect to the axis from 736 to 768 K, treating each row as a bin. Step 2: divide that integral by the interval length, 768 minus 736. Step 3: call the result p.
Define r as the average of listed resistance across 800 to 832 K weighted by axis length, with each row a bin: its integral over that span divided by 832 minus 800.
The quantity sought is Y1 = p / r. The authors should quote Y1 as 1.11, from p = 10.4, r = 9.3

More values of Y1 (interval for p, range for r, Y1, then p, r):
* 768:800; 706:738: 0.82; 8.5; 10.3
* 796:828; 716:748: 0.83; 9.3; 11.3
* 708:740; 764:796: 1.27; 10.4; 8.2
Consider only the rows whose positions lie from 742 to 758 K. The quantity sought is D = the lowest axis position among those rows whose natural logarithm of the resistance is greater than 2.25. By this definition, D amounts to 743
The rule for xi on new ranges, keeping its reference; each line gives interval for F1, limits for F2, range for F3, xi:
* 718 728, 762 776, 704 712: -32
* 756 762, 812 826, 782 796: -2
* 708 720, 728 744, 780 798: -7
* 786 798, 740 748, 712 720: -16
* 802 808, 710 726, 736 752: -94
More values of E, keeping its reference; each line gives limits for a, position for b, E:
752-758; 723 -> 0.04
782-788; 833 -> -0.06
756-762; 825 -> -0.14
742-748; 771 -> -0.19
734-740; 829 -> -0.01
